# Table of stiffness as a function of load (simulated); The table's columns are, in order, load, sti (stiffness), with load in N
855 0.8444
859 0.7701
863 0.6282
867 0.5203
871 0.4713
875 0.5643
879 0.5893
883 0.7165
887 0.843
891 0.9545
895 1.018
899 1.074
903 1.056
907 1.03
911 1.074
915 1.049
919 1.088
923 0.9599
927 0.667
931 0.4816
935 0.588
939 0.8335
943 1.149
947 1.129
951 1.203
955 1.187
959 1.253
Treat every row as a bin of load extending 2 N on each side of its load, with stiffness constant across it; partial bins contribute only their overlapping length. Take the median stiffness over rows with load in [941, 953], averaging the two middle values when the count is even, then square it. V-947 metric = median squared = 1.3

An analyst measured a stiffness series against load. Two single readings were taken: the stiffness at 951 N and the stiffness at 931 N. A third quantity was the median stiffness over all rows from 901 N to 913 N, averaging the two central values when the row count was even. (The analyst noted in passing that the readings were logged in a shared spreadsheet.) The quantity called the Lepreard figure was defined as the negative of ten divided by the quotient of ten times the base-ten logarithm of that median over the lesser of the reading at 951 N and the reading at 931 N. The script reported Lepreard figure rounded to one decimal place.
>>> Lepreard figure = -20.4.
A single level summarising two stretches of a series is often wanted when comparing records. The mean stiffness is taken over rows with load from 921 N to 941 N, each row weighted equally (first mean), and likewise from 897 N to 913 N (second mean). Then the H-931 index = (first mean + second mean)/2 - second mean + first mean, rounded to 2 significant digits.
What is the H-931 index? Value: 0.53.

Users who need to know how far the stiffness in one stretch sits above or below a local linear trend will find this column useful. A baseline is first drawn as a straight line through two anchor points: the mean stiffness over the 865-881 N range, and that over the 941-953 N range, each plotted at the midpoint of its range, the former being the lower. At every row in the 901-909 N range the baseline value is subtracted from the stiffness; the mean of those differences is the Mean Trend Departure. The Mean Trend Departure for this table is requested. 0.24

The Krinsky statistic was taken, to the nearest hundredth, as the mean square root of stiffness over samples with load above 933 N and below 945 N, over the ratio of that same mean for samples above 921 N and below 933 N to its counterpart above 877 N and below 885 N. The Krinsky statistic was 0.89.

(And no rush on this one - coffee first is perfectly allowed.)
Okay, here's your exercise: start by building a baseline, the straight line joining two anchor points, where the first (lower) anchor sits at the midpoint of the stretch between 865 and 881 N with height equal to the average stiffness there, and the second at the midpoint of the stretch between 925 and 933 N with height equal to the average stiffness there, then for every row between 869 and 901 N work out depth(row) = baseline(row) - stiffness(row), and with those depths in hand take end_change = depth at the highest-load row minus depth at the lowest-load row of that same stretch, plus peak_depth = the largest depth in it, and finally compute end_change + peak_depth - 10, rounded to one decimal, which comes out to -10.5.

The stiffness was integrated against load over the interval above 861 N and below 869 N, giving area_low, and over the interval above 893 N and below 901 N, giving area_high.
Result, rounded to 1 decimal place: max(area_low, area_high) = 8.4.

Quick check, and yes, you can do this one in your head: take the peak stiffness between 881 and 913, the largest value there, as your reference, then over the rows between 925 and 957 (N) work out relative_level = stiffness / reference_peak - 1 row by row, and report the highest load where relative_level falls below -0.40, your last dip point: 935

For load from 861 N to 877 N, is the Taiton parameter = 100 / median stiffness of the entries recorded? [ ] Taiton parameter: 184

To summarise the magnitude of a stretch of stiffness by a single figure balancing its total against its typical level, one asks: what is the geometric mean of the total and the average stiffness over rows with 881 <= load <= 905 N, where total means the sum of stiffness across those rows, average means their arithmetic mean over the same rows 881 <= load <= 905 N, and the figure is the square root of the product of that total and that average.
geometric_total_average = 2.3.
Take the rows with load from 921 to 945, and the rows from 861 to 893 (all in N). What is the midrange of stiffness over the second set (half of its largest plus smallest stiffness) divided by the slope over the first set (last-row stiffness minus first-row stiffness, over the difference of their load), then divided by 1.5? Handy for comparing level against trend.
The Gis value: 50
